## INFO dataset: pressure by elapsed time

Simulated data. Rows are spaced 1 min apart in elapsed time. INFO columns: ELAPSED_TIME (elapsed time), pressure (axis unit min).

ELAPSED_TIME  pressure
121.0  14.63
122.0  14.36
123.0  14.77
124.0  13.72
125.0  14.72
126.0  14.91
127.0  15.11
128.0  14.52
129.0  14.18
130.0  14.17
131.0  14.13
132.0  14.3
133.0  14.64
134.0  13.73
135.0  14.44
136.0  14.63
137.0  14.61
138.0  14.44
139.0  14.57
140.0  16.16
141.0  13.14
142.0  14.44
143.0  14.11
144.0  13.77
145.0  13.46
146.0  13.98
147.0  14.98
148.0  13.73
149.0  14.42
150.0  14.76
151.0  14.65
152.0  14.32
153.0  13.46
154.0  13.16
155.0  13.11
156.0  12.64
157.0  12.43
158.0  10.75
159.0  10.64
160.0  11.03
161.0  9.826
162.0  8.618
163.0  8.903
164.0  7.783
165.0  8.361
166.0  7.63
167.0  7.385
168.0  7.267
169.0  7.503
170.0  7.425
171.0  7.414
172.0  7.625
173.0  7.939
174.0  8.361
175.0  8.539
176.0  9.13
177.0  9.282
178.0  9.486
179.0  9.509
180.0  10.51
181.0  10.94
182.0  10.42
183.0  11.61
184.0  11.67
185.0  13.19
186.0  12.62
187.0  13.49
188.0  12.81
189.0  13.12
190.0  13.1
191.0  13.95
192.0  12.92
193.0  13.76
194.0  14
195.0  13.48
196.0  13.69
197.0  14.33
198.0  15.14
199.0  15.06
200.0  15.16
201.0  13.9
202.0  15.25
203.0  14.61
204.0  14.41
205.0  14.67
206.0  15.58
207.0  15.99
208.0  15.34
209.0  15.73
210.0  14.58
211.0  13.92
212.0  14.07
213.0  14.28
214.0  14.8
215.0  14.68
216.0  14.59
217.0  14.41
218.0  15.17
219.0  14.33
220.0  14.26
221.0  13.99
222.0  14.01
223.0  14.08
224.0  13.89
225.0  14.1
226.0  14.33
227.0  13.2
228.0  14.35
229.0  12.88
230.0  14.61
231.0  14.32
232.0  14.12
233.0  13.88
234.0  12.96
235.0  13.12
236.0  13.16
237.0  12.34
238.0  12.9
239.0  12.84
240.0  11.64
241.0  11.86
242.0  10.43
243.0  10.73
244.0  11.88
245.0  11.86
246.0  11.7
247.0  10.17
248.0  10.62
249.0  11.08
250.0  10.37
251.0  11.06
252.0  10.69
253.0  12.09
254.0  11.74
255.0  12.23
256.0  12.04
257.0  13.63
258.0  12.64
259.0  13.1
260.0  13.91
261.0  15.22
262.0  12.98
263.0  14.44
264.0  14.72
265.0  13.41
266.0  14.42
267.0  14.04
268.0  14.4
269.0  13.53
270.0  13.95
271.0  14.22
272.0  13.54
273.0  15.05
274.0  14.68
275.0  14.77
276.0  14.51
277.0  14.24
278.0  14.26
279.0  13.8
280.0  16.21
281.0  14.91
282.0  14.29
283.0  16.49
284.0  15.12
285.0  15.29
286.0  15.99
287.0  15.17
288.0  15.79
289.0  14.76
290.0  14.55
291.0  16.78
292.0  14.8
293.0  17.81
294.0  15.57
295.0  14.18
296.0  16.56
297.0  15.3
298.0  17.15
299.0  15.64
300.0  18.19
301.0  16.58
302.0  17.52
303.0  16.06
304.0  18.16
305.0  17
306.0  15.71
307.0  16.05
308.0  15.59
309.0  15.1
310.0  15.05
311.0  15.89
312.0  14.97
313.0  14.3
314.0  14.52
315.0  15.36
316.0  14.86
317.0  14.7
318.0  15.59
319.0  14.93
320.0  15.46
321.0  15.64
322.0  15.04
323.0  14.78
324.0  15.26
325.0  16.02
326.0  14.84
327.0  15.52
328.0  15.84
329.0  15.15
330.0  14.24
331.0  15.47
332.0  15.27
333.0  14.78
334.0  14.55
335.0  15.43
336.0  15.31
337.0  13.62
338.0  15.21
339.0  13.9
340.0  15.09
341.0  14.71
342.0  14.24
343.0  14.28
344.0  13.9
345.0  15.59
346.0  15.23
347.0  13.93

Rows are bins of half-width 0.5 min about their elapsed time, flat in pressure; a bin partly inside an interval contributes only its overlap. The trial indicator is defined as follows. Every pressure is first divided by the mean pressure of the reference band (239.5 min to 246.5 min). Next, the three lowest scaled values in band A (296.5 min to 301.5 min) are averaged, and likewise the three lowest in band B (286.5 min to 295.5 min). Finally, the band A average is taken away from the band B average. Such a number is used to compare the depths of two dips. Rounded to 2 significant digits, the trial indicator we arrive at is -0.12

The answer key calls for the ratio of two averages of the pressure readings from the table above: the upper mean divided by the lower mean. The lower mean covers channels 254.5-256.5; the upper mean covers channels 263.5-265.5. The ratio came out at 1.16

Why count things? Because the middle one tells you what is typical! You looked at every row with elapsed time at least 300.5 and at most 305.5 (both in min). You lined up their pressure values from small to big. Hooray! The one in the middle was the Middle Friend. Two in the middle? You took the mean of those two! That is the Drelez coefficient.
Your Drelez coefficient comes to 17.0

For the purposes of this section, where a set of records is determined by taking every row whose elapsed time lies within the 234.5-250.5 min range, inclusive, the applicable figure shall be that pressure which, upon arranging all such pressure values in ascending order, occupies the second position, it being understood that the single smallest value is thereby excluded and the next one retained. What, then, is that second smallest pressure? 10.37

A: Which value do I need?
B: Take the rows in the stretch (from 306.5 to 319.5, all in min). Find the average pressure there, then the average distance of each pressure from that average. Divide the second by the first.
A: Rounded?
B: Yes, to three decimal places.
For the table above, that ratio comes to 0.028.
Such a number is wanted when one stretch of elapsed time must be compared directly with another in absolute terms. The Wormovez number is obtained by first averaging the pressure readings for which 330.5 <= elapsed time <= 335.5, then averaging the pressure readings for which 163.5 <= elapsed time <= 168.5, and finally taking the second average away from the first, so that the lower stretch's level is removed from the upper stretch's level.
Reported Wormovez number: 7.4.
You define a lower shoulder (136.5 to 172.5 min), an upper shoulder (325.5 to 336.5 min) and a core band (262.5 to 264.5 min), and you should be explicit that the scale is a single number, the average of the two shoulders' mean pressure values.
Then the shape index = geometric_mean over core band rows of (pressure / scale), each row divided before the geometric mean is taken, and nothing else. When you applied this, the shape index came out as 1.09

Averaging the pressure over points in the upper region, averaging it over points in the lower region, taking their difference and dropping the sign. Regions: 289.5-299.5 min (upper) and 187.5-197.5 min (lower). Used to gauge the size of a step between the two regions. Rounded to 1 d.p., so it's 2.3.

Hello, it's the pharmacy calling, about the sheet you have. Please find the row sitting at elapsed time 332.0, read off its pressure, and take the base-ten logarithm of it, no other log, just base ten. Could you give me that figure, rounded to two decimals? 1.18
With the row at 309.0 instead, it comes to 1.18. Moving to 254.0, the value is 1.07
